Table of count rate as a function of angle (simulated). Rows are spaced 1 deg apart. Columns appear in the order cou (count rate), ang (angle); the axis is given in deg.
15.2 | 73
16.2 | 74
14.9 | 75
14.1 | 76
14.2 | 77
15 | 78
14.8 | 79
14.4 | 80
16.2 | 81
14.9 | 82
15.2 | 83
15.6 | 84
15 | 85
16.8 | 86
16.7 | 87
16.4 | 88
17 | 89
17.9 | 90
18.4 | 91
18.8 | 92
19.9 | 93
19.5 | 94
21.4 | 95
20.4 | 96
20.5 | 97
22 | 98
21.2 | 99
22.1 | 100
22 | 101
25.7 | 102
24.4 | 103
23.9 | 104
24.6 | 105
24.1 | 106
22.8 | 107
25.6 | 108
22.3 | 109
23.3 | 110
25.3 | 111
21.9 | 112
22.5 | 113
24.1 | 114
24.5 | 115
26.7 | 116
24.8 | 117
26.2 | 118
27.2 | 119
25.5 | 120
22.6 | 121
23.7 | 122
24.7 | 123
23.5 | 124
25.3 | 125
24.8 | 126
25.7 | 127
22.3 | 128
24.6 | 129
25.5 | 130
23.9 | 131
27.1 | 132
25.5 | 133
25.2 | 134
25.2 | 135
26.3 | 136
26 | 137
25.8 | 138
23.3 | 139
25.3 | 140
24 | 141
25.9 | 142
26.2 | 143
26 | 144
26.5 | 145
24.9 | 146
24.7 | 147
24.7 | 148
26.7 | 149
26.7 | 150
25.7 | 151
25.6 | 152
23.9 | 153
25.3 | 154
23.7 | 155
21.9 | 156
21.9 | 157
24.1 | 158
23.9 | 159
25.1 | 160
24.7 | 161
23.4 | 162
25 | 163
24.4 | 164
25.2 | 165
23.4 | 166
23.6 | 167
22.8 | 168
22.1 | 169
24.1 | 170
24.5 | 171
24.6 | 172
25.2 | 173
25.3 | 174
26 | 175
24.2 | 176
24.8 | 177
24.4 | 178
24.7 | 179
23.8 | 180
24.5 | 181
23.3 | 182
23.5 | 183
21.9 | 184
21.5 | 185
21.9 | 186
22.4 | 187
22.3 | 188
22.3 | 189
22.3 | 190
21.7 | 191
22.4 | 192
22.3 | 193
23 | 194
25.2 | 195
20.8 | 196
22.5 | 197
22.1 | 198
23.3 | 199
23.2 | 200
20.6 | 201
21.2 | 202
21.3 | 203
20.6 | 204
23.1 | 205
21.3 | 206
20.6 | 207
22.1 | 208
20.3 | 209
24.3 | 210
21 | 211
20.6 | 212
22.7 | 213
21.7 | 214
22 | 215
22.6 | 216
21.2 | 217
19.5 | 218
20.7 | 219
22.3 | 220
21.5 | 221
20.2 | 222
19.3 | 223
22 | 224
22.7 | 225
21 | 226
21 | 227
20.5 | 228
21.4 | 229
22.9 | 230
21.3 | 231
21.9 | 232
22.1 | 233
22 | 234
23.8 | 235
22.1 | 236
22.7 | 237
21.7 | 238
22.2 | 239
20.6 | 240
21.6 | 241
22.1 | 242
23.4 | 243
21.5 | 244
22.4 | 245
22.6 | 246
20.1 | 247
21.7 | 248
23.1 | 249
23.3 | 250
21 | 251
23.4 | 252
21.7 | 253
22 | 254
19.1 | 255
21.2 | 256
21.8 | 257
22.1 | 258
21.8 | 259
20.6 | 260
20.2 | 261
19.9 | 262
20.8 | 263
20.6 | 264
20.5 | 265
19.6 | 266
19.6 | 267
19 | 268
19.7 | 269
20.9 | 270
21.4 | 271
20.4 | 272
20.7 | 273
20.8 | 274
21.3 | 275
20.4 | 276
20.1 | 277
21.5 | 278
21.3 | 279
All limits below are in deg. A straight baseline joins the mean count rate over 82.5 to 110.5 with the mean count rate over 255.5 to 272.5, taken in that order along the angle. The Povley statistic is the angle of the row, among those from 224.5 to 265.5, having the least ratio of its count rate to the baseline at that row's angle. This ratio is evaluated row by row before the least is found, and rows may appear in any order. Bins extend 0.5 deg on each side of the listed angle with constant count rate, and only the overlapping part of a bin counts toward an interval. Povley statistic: 255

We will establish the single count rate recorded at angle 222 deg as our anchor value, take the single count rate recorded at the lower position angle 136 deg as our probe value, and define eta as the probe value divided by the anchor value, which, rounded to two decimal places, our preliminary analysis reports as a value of 1.30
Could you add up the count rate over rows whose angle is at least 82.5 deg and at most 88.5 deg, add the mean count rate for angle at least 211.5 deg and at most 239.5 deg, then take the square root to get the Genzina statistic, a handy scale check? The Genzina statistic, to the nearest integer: 11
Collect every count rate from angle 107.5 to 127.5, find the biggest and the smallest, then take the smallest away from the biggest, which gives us 5.30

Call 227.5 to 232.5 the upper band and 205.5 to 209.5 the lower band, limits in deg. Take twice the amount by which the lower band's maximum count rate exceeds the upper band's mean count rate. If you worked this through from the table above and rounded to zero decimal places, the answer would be 1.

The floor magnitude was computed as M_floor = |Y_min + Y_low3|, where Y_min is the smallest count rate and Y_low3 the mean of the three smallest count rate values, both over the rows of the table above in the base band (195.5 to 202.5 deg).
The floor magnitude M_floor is 41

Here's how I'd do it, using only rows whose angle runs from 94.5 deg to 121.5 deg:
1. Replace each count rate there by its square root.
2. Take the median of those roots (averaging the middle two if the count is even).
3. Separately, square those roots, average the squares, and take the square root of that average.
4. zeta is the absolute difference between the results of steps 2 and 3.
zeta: 0.029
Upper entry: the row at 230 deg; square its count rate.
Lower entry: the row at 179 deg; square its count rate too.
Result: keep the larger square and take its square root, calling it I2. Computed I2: 24.7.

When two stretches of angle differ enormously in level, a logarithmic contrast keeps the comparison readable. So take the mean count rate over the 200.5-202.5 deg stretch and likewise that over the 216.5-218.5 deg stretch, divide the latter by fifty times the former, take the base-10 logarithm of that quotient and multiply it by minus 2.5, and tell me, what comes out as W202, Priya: 4.28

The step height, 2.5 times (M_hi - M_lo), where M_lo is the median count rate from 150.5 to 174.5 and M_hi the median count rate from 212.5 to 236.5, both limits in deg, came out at -6.1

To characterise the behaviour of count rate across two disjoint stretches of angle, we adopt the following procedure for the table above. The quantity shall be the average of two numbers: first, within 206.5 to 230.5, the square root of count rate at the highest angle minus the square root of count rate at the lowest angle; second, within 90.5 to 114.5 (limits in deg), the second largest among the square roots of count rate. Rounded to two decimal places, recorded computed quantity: 2.65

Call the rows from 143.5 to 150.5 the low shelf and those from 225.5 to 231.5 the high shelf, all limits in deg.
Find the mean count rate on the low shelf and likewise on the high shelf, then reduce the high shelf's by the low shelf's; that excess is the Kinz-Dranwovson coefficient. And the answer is -4.4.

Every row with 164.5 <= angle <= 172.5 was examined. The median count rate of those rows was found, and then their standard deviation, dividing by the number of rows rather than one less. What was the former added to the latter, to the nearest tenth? 24.8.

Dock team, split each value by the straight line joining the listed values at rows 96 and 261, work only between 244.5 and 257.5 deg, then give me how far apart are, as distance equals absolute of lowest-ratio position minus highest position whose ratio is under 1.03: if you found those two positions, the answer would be 0 deg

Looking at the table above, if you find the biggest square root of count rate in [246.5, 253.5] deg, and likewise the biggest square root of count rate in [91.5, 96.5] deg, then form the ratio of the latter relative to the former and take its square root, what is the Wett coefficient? 0.98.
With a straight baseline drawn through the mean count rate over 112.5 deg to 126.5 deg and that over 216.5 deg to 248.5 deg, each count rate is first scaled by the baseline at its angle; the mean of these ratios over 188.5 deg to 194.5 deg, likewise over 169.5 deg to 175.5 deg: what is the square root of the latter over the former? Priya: 1.05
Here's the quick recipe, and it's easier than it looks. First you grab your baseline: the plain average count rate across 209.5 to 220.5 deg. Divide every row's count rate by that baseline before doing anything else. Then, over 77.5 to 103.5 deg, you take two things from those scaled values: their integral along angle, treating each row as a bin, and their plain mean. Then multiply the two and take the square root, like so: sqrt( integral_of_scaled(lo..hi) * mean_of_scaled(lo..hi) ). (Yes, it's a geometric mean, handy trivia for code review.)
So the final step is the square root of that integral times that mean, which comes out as 4.4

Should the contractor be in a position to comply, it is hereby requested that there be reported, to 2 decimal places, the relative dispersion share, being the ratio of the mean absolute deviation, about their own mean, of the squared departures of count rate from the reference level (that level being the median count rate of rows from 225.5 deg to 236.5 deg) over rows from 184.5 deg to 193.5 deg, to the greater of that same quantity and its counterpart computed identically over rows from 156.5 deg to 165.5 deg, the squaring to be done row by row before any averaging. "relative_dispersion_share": 0.02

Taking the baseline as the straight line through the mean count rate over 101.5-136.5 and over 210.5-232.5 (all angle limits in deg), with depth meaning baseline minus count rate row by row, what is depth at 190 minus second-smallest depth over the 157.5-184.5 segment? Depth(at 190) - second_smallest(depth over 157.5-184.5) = 2.5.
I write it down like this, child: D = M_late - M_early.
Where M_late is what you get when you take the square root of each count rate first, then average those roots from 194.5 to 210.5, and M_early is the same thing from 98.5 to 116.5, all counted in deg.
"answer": -0.18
